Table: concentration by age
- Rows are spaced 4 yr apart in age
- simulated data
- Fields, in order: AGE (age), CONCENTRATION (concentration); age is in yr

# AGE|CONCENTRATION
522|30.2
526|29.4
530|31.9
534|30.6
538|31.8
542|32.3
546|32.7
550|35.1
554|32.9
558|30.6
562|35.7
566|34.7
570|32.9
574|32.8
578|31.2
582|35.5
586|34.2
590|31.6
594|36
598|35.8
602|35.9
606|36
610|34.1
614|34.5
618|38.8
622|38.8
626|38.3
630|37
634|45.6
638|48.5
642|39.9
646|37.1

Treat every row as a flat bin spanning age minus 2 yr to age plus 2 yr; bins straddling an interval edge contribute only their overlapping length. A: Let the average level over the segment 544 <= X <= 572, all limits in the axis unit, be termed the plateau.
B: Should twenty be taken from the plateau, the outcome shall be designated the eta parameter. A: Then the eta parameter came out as 13.5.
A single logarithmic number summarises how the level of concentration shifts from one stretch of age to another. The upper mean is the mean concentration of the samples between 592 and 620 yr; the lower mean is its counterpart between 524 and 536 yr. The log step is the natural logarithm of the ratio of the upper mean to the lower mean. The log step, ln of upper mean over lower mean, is 0.16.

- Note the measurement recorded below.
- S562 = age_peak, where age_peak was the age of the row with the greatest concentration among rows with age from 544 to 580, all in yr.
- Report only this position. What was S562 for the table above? 562 yr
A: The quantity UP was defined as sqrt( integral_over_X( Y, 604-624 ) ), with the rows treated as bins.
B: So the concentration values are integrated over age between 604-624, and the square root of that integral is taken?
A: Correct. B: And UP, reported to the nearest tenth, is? 27.0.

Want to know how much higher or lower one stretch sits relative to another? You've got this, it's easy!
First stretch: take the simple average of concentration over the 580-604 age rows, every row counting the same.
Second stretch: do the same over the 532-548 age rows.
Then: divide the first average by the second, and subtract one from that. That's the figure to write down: 0.094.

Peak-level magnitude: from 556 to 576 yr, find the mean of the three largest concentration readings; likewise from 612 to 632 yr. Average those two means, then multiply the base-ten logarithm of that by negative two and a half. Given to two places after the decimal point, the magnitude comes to -3.91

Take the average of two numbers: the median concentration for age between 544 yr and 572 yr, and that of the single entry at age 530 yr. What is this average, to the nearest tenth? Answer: 32.4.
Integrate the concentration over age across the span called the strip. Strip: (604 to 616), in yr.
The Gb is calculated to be 418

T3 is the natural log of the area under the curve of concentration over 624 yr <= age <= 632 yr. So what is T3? 5.71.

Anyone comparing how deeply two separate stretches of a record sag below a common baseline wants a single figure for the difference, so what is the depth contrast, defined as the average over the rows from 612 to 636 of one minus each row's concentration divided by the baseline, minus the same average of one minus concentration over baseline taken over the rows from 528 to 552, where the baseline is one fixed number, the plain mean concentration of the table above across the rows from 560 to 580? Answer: -0.19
